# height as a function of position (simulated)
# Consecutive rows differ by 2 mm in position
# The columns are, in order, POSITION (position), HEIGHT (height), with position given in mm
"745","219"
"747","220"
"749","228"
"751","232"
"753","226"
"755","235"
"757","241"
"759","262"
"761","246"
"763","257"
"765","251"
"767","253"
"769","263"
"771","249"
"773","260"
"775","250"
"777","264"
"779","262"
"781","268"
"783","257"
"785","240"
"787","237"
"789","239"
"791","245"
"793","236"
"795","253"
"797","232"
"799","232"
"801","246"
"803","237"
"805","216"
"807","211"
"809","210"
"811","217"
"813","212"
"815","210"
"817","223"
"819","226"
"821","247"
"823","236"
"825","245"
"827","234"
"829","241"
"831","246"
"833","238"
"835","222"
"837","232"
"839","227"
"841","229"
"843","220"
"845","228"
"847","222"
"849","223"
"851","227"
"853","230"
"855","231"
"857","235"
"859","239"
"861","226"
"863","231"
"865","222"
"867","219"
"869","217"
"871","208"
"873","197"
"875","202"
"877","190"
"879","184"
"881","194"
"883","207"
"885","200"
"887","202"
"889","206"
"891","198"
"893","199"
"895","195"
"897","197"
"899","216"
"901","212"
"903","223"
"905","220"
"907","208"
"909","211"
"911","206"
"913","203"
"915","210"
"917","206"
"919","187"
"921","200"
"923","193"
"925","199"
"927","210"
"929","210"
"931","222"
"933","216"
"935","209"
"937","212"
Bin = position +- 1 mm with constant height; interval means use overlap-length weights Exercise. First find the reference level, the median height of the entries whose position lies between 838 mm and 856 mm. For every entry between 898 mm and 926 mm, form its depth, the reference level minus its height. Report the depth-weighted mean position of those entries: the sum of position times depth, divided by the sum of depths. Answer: 915.1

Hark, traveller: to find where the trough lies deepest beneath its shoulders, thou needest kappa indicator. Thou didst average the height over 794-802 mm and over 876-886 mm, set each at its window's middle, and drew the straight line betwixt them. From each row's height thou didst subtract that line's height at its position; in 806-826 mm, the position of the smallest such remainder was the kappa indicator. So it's 807 mm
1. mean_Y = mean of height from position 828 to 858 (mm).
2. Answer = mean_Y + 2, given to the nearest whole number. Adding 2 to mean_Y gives 232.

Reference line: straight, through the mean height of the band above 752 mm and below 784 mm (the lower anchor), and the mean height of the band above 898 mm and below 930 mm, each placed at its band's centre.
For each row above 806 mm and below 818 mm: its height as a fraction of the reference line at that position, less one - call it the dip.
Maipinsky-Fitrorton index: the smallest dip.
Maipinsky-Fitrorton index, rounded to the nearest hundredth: -0.12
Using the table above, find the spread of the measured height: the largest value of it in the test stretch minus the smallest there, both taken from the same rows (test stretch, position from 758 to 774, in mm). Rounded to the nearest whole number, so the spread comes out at 17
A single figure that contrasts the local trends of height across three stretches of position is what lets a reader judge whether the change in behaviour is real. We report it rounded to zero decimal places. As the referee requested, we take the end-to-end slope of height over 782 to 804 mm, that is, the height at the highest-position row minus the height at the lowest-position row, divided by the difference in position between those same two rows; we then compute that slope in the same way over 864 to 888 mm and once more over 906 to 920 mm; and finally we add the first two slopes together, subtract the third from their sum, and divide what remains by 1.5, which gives 0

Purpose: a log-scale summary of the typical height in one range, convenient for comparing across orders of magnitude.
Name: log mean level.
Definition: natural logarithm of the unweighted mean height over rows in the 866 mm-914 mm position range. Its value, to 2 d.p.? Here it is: 5.32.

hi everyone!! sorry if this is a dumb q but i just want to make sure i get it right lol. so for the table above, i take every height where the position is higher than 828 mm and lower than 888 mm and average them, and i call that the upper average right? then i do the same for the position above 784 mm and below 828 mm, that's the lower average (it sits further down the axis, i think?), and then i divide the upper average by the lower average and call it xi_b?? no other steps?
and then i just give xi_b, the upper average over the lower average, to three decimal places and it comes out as 0.950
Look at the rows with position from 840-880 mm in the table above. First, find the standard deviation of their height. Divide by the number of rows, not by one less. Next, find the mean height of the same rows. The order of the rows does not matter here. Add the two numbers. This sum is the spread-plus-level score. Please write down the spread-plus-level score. 234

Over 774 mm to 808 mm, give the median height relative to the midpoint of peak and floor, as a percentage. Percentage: 100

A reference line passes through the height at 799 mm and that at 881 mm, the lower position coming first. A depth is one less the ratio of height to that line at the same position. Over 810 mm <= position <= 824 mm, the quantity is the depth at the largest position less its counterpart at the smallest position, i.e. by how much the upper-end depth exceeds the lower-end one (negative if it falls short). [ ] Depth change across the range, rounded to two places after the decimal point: -0.11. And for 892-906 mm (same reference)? -0.15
